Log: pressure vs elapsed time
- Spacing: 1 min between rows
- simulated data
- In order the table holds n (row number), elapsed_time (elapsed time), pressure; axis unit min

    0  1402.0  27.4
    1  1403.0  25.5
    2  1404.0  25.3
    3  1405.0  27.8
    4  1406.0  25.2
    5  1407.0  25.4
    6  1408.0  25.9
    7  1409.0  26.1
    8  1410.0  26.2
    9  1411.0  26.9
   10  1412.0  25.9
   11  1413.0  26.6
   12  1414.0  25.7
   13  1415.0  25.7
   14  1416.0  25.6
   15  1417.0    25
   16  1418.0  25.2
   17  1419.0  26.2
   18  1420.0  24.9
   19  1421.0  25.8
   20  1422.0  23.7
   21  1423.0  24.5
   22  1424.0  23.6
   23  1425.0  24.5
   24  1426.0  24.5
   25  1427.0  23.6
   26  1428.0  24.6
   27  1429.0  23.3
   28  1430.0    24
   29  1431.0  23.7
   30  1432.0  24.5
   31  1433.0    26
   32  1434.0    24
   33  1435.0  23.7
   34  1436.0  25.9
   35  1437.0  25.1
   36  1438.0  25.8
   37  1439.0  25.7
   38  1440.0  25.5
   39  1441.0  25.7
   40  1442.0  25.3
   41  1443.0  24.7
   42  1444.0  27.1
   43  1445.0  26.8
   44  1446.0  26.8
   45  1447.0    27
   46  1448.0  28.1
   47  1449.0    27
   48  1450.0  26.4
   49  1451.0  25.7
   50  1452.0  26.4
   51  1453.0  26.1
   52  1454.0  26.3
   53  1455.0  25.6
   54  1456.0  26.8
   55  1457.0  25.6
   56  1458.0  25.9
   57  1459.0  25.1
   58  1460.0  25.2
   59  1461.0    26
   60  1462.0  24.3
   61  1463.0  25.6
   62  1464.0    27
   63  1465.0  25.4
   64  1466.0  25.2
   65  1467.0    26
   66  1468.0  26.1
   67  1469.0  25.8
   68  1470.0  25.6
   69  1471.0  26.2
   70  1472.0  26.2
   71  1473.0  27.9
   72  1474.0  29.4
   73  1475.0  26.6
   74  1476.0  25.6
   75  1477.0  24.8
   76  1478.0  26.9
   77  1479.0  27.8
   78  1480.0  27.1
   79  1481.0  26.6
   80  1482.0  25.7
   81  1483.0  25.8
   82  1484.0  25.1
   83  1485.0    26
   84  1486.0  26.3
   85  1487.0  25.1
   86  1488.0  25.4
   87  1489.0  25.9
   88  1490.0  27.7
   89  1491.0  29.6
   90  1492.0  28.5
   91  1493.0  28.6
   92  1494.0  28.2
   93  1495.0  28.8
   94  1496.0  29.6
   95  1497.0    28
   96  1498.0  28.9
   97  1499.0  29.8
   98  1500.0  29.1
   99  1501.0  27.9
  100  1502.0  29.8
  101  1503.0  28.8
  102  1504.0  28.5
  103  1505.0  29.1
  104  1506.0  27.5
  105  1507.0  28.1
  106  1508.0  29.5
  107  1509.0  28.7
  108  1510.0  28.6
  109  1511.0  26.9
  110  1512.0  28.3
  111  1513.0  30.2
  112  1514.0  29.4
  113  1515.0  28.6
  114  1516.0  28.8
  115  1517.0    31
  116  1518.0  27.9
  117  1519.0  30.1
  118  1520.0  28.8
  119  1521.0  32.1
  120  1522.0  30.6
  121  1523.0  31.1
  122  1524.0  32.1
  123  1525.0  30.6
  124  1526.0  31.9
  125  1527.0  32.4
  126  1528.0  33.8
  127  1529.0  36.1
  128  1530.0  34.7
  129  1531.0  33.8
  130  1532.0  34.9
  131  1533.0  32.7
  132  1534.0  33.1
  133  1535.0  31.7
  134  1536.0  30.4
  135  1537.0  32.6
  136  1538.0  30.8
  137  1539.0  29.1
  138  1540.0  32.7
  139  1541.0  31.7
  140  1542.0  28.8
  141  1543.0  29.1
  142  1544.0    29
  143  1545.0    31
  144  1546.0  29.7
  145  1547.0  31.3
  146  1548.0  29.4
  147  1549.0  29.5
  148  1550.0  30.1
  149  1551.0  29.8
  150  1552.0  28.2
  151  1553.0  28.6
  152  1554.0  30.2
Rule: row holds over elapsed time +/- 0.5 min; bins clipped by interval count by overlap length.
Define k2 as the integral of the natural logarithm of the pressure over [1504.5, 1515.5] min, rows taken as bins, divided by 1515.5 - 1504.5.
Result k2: 3.35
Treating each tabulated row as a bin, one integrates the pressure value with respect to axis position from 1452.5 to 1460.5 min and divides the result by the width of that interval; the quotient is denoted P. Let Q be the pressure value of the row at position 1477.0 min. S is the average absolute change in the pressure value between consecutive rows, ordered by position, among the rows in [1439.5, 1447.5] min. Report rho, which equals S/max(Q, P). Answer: 0.023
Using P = 25.8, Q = 24.8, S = 0.59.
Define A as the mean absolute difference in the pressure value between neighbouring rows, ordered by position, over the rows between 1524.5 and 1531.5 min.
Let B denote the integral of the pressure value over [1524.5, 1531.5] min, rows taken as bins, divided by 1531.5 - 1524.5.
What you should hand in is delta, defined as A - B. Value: -32.0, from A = 1.30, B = 33.3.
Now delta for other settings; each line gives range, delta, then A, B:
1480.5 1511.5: -26.9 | 0.90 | 27.8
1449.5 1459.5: -25.3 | 0.68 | 26.0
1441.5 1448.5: -25.8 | 0.77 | 26.5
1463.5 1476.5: -25.5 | 0.90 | 26.4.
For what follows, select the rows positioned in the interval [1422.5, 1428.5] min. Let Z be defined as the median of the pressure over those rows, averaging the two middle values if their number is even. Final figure 24.5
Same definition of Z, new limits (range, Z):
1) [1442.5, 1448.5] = 26.9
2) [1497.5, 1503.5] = 29.0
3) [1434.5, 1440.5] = 25.6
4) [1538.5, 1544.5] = 29.1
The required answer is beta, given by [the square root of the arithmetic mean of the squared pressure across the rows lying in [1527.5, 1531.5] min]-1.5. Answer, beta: 33.1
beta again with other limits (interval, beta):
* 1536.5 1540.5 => 29.8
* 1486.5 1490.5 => 24.5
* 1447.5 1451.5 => 25.3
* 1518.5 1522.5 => 28.9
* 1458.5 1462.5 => 23.7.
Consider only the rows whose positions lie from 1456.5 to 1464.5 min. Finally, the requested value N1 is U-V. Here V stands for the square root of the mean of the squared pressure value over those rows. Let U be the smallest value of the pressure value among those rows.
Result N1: -1.30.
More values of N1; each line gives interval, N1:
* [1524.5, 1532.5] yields -2.97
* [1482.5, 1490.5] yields -0.82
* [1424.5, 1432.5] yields -0.79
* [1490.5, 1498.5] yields -0.78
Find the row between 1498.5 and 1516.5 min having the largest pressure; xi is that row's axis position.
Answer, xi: 1513.0 min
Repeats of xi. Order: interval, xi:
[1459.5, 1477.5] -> 1474.0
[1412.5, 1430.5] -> 1413.0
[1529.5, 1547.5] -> 1532.0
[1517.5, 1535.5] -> 1529.0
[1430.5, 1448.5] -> 1448.0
